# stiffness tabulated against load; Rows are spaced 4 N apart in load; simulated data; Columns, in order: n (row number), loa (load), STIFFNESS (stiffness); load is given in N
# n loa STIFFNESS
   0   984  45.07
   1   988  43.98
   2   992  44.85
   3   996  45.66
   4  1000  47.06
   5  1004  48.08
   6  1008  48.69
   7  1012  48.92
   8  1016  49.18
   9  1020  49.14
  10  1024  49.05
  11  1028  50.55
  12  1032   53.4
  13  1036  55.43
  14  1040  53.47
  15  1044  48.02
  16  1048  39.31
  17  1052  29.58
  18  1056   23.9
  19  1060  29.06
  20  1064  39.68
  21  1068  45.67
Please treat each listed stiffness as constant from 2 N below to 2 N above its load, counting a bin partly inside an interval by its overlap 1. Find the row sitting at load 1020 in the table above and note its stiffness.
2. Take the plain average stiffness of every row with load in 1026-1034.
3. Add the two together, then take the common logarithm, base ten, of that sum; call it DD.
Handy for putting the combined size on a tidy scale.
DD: 2.00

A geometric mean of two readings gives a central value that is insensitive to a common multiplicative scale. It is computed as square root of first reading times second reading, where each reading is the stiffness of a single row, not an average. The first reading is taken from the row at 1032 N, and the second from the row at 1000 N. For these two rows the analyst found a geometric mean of 50.1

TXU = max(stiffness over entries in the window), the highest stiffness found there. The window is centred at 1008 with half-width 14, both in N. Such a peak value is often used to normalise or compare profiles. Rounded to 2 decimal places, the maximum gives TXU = 49.18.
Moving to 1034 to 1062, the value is 55.43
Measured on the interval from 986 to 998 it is 45.66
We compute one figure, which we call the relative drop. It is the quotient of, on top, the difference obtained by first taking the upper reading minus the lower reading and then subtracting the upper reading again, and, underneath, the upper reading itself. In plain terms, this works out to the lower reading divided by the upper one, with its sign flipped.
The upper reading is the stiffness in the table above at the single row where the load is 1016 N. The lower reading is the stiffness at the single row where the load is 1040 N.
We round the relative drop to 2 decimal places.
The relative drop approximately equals -1.09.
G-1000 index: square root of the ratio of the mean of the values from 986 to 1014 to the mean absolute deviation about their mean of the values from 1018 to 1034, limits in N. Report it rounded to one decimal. 5.7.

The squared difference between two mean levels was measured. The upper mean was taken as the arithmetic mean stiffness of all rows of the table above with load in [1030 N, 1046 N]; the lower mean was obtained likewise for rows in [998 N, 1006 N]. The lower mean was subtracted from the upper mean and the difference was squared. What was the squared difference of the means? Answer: 25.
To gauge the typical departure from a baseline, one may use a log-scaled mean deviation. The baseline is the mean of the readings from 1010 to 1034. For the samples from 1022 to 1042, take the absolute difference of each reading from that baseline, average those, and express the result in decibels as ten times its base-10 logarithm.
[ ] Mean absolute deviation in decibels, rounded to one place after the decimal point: 4.4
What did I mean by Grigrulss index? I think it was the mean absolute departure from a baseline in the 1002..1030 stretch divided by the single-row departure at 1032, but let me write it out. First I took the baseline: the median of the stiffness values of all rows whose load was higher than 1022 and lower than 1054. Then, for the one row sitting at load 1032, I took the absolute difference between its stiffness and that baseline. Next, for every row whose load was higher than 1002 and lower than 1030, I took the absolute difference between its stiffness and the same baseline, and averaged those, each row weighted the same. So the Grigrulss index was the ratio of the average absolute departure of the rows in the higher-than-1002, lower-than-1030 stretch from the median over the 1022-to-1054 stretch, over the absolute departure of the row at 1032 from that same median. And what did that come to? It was 0.3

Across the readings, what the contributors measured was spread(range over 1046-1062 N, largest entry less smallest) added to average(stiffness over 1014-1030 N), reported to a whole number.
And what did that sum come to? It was 65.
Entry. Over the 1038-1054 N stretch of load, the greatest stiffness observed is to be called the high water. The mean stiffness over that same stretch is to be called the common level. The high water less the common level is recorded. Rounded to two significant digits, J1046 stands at 11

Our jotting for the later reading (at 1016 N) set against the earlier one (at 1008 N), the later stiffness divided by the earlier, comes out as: 1.01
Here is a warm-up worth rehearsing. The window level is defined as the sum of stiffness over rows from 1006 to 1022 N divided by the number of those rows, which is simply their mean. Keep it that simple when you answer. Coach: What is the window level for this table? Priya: 49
